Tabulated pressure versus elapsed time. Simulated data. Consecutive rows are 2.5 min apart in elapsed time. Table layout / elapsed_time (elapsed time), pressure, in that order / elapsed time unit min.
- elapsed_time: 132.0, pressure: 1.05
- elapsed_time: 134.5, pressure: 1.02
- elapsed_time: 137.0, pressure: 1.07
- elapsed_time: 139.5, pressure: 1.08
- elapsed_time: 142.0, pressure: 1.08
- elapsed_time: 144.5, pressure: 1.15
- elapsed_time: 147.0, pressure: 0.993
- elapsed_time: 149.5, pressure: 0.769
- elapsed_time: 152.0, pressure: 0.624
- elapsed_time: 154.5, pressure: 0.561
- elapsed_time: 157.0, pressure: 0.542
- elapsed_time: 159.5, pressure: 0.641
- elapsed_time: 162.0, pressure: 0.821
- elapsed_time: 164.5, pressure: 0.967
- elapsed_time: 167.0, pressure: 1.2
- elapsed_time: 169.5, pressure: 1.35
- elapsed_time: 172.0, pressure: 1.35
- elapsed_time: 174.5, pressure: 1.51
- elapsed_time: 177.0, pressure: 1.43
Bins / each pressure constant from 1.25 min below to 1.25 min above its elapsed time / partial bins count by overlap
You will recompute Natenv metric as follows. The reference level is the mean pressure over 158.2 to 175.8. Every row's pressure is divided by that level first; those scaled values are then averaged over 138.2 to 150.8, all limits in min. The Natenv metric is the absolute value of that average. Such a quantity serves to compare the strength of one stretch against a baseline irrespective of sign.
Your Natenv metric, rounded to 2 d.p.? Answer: 0.91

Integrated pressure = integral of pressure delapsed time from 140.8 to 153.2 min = 11.5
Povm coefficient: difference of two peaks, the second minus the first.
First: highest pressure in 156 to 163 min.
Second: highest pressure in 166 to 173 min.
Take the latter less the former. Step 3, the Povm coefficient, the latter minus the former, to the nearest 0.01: 0.53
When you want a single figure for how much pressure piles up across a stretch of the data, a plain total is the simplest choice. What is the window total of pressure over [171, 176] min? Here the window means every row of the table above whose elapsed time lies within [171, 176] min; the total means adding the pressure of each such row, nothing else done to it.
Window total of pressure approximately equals 2.9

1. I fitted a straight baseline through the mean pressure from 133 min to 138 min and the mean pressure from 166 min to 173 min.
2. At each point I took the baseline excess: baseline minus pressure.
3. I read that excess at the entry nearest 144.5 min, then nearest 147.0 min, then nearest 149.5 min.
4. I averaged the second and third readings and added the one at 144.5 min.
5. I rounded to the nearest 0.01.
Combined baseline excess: 0.22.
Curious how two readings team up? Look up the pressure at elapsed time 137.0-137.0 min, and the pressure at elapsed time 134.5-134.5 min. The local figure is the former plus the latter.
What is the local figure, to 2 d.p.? 2.09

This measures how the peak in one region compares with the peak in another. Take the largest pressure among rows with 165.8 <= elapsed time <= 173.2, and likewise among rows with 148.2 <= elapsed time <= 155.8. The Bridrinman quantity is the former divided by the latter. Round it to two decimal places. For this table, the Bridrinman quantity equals 1.76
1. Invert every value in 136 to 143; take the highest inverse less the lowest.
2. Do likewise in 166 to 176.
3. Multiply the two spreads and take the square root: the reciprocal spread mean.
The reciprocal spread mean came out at 0.04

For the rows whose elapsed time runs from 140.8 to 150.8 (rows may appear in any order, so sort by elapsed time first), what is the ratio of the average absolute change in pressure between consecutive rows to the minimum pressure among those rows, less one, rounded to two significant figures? -0.80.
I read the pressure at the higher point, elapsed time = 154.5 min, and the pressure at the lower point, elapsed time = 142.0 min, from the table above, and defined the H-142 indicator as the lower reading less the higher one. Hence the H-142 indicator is 0.5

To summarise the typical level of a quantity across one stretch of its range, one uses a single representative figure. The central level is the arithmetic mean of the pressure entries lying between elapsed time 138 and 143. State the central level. 1.1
